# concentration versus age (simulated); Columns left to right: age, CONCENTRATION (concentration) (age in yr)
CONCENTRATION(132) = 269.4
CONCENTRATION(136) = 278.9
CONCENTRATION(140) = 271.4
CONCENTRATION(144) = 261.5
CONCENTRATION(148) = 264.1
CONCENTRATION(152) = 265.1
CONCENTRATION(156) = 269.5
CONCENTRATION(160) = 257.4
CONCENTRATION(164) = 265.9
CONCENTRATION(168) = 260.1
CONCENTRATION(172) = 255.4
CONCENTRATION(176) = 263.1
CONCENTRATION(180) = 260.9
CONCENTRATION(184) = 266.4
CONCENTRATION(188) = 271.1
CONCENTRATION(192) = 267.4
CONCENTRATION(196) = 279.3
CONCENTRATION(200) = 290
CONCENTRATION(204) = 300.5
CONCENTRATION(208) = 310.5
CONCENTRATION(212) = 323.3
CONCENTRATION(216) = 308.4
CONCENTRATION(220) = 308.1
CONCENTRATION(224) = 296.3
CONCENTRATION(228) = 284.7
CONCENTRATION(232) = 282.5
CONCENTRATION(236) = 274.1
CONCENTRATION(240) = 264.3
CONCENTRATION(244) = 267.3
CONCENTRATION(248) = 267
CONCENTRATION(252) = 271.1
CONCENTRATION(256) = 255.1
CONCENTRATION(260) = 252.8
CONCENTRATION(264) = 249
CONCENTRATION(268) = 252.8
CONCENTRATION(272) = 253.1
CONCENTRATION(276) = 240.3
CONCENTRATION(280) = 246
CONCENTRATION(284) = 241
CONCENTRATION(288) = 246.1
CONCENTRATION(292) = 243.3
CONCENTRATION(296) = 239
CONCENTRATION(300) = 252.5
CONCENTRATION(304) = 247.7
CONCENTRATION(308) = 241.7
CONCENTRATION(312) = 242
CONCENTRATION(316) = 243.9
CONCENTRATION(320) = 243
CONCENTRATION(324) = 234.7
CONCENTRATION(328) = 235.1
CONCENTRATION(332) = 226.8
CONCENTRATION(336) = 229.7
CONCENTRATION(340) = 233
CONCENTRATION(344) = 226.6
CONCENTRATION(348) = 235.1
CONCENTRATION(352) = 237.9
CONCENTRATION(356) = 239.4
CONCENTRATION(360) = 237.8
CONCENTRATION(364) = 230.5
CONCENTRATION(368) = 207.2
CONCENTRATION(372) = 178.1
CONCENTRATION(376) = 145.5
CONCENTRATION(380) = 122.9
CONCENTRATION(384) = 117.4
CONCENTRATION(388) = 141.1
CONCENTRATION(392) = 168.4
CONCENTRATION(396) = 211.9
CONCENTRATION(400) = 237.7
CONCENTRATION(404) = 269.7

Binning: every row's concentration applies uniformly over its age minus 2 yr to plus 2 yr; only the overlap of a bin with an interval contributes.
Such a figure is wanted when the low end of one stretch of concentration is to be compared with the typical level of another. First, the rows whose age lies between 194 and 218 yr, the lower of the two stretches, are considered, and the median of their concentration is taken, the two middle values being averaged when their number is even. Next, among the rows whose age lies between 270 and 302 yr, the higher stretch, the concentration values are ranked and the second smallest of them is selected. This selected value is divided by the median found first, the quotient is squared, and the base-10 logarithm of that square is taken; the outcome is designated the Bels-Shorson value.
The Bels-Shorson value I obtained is -0.21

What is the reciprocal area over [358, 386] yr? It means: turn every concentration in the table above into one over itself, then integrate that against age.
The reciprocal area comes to 0.170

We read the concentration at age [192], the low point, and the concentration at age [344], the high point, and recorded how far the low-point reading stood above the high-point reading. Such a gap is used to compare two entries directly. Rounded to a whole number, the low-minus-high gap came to 41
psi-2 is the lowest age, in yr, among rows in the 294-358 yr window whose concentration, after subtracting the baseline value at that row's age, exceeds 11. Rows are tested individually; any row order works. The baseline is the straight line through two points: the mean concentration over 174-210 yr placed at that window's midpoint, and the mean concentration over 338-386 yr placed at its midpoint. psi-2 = 300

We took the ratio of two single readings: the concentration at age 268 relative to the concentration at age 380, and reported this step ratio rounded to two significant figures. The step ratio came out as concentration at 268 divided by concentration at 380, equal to 2.1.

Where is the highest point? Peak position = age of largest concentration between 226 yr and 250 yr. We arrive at 228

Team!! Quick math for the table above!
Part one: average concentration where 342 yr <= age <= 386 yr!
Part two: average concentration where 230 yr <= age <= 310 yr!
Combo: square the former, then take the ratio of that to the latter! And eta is 154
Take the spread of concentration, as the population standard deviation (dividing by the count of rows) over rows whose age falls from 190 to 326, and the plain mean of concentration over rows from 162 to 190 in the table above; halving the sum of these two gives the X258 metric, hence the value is 144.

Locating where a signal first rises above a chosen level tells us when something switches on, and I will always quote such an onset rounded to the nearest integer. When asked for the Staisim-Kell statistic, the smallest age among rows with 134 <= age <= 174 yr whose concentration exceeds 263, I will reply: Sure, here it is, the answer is 136 yr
